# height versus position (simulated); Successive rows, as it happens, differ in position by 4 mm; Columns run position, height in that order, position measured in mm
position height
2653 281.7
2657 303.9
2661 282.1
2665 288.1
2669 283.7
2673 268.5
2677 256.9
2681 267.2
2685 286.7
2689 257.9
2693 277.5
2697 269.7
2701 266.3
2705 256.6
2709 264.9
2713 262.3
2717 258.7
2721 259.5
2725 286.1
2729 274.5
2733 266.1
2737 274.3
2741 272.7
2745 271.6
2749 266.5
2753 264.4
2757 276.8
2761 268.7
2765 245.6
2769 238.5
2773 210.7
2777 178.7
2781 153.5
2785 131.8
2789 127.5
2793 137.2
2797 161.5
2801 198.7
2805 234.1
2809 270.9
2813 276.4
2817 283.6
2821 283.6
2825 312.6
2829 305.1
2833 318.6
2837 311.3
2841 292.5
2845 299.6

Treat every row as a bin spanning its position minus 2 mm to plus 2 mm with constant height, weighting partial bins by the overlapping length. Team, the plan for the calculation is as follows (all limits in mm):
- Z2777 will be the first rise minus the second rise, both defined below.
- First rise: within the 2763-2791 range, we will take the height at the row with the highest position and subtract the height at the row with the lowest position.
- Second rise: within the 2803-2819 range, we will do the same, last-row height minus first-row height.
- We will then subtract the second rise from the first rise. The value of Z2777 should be -168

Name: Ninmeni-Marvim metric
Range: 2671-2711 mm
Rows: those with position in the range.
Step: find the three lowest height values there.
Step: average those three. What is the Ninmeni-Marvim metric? 257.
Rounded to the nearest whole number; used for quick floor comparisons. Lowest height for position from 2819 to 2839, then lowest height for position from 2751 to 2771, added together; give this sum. 522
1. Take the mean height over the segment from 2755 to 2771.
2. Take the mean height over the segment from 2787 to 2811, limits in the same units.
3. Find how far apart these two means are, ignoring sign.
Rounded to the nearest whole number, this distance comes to 69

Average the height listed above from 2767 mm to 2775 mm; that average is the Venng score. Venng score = 225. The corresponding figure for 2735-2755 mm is 270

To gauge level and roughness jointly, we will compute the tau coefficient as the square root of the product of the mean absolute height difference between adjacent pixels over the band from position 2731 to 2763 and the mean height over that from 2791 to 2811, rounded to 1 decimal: 33.2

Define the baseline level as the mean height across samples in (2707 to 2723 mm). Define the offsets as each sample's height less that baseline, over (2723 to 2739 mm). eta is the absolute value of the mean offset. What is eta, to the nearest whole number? 14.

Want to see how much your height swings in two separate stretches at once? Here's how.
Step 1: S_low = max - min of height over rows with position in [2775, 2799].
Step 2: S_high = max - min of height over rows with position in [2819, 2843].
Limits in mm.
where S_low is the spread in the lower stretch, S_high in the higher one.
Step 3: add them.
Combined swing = 86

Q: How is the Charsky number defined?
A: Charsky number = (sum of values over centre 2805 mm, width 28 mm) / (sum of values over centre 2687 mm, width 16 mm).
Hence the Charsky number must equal 1.4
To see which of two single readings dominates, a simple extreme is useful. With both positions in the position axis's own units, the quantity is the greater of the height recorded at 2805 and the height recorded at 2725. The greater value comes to 286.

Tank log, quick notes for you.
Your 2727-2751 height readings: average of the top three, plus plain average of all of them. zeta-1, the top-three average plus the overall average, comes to 545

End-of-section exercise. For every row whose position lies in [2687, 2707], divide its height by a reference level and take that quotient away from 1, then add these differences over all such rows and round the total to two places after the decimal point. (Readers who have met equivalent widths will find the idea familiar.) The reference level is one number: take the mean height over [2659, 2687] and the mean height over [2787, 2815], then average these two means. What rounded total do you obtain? -0.57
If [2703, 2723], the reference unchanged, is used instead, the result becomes -0.46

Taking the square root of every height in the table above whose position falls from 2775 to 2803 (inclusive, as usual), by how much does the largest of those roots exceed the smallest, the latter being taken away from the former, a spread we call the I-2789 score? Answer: 2.8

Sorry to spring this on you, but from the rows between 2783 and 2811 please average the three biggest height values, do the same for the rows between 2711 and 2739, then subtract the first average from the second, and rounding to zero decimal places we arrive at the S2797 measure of 44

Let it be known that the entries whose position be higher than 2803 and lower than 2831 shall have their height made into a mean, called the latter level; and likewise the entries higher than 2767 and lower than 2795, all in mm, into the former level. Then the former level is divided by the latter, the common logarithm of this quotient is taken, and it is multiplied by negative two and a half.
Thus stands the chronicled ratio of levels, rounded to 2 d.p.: 0.56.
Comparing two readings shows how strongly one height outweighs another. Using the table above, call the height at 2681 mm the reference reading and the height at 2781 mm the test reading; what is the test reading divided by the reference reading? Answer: 0.6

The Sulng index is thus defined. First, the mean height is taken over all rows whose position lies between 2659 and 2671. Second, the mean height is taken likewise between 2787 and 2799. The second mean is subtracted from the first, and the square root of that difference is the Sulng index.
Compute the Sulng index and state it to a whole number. 12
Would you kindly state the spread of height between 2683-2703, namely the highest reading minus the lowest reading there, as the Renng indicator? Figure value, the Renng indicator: 29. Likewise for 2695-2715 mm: 13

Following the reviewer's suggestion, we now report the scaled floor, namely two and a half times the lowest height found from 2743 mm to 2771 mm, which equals 596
